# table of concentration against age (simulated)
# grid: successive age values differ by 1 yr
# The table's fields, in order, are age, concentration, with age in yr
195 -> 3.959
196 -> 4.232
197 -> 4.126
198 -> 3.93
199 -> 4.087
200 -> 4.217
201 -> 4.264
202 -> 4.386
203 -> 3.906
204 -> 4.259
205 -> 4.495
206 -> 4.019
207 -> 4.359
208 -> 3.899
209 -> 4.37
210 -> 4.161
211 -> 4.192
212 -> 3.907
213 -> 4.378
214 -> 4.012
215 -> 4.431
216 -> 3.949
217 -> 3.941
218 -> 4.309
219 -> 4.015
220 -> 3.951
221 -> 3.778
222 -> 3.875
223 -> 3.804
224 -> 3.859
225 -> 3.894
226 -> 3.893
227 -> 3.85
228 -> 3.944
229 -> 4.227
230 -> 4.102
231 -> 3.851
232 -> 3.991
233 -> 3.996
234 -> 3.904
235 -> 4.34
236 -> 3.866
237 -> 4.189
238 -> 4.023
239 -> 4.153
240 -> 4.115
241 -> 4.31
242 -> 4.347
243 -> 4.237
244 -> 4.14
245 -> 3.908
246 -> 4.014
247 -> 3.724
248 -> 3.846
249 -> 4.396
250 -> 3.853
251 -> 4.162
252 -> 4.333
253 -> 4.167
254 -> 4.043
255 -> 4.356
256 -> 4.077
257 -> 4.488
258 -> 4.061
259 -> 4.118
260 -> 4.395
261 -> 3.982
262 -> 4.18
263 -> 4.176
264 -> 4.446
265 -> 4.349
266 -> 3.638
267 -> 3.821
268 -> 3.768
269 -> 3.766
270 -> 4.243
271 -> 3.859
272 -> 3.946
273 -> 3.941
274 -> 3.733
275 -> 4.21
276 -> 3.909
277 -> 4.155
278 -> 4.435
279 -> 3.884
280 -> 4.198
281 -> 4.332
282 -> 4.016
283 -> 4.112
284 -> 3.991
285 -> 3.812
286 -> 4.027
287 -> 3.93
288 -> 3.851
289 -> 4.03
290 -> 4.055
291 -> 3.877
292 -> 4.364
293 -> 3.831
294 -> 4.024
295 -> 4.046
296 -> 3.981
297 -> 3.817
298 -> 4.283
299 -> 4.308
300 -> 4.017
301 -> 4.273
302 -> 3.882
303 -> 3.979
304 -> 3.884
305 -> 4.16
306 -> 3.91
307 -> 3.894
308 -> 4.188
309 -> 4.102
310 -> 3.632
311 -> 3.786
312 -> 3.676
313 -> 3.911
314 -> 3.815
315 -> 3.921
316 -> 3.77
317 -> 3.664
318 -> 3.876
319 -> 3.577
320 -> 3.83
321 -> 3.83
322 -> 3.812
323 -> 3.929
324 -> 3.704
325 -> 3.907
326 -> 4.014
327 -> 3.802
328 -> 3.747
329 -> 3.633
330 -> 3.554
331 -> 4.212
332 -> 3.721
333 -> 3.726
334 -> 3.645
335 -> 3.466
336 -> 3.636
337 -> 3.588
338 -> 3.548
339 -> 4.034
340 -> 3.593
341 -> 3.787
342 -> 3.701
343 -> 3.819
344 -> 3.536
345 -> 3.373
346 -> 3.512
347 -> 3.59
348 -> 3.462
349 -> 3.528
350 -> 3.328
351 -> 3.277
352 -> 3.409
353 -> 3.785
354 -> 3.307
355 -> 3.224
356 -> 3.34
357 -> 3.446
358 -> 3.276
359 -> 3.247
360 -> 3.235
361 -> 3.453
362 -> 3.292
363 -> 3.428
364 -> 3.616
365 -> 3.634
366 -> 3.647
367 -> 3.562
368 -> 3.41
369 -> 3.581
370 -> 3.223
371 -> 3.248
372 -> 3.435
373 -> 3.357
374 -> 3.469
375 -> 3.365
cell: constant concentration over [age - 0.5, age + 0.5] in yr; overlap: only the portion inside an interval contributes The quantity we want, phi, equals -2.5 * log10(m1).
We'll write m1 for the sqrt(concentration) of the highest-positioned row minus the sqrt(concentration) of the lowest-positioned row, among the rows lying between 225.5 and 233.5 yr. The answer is 3.97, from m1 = 0.026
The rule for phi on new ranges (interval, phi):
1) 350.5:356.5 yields 4.40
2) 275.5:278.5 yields 2.23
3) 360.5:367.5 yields 3.84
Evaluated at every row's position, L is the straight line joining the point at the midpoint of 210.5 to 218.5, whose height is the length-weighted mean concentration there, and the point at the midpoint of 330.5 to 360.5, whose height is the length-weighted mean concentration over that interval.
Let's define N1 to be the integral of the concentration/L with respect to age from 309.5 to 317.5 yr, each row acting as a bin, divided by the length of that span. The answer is 1.02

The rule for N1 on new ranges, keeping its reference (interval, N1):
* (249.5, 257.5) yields 1.06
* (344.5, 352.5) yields 0.97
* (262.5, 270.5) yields 1.03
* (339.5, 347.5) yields 1.02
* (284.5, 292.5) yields 1.05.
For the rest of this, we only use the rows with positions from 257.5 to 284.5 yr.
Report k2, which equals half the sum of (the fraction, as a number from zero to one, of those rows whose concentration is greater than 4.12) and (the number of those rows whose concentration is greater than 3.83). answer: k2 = 11.2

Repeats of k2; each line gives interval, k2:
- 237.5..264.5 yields 13.3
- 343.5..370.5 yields 0.0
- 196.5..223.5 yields 12.7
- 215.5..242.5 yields 12.6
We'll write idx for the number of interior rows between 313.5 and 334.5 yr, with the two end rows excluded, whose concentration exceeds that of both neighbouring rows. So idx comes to 6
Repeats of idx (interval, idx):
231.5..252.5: 7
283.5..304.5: 7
